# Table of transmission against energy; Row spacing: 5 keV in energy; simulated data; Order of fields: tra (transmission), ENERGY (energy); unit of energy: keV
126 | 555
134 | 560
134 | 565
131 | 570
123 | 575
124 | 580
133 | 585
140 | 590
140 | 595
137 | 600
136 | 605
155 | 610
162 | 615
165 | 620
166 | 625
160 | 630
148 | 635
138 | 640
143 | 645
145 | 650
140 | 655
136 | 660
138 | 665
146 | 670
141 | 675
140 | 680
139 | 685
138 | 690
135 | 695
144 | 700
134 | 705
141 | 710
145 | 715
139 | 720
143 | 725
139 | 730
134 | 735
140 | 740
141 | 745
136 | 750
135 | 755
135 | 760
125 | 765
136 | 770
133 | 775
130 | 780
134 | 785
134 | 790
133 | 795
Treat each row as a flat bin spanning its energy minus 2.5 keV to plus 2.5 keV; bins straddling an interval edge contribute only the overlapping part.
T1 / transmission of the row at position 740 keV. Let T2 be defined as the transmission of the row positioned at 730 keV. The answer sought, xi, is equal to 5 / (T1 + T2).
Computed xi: 0.0179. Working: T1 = 140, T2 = 139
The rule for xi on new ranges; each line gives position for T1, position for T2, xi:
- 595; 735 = 0.0182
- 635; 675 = 0.0173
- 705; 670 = 0.0179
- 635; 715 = 0.0171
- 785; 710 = 0.0182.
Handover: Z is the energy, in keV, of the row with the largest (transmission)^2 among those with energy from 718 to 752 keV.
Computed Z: 725 keV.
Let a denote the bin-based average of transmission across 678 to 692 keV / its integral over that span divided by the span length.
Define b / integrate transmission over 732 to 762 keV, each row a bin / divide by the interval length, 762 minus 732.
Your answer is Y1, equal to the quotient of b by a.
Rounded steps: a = 139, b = 137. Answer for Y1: 0.98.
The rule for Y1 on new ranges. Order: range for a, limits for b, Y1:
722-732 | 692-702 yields 0.99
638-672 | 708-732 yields 1.00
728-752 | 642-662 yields 1.02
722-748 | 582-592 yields 0.97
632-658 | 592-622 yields 1.04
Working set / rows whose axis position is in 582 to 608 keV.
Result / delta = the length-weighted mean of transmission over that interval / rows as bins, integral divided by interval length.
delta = 137.3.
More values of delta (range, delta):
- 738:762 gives 137.4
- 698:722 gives 140.6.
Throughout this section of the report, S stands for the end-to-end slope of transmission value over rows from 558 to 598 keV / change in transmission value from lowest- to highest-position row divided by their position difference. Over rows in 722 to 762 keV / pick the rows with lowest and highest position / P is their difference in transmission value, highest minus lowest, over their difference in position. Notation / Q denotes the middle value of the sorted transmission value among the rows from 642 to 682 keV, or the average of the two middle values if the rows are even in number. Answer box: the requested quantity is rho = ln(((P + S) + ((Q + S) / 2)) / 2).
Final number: 3.56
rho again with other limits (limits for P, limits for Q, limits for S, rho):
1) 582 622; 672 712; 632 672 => 3.56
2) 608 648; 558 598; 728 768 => 3.49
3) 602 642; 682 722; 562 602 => 3.55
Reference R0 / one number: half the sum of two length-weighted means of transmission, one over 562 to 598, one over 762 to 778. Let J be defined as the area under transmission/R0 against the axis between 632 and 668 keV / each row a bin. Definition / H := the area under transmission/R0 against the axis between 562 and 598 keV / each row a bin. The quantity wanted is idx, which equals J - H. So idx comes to 2.5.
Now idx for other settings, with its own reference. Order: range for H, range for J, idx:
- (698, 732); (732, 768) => 0.6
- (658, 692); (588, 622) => 2.0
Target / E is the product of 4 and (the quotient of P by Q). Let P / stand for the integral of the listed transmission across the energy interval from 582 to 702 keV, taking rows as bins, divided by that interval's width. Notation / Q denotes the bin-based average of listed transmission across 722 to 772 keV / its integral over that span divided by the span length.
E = 4.23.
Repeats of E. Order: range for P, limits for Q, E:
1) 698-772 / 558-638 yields 3.85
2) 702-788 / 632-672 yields 3.85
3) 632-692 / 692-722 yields 4.04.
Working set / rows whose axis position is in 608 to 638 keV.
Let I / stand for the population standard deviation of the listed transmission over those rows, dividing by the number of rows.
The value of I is 6.2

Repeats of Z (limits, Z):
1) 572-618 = 615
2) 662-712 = 670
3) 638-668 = 650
